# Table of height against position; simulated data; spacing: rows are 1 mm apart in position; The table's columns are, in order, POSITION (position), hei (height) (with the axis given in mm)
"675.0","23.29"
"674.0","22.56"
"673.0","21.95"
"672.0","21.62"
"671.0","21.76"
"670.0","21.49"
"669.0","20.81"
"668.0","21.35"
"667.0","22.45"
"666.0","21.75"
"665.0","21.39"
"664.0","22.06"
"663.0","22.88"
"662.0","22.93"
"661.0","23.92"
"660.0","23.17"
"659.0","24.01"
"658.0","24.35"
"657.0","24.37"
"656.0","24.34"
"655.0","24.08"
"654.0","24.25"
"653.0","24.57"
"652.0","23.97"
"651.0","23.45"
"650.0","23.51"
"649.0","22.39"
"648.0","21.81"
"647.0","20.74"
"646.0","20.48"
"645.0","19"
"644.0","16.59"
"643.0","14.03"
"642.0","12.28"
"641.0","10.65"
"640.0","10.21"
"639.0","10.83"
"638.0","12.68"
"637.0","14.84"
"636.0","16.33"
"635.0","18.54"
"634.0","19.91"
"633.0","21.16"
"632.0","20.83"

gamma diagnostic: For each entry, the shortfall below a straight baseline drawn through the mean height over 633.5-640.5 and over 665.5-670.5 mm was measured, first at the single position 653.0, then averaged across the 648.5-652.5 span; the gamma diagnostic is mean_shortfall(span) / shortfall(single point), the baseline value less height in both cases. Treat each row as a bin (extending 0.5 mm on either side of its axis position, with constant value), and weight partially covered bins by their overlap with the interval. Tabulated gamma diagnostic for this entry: 0.89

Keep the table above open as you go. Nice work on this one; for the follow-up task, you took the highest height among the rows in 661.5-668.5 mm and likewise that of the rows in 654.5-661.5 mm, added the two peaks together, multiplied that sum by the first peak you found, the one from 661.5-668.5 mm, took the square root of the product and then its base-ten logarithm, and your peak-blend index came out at 1.518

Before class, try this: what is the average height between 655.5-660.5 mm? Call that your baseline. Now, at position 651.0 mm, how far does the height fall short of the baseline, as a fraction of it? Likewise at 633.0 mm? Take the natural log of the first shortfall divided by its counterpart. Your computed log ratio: -1.6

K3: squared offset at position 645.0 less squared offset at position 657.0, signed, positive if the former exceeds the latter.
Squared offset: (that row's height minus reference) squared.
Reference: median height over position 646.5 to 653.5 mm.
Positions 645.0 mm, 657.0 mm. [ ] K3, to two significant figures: 19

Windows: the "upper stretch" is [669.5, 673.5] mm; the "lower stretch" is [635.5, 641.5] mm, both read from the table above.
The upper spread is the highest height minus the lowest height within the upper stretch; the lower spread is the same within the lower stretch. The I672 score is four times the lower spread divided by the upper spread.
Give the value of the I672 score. 53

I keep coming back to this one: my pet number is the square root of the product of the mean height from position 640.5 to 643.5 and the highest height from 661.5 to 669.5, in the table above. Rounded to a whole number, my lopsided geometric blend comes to 17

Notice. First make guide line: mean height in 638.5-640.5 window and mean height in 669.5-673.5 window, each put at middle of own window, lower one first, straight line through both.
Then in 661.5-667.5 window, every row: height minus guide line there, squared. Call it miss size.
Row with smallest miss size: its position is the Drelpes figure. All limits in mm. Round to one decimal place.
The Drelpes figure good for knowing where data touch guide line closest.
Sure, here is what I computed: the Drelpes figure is 665.0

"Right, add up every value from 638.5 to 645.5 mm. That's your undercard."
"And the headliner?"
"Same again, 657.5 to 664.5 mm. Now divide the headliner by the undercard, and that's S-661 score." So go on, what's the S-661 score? 1.75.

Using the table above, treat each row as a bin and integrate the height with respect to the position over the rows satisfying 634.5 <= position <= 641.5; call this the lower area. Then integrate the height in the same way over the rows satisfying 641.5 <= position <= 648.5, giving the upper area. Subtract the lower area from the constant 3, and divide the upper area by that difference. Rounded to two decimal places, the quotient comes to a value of -1.37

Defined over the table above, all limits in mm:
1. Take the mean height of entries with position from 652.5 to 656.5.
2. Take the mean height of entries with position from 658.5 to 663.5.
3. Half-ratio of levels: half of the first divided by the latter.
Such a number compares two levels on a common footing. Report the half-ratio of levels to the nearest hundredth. 0.52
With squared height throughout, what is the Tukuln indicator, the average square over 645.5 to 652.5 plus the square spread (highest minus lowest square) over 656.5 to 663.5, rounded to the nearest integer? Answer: 571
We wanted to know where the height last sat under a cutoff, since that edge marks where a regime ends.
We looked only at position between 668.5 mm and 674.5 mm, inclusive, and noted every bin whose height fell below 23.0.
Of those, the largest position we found 674.0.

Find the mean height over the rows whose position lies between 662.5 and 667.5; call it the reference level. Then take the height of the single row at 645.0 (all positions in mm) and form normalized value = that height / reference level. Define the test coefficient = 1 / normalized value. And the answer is 1.16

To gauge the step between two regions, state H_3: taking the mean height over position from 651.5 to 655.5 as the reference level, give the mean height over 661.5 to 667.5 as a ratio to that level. 0.9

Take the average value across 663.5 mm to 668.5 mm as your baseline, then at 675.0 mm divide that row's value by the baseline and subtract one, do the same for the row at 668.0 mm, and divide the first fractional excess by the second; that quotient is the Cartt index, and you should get -3.3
